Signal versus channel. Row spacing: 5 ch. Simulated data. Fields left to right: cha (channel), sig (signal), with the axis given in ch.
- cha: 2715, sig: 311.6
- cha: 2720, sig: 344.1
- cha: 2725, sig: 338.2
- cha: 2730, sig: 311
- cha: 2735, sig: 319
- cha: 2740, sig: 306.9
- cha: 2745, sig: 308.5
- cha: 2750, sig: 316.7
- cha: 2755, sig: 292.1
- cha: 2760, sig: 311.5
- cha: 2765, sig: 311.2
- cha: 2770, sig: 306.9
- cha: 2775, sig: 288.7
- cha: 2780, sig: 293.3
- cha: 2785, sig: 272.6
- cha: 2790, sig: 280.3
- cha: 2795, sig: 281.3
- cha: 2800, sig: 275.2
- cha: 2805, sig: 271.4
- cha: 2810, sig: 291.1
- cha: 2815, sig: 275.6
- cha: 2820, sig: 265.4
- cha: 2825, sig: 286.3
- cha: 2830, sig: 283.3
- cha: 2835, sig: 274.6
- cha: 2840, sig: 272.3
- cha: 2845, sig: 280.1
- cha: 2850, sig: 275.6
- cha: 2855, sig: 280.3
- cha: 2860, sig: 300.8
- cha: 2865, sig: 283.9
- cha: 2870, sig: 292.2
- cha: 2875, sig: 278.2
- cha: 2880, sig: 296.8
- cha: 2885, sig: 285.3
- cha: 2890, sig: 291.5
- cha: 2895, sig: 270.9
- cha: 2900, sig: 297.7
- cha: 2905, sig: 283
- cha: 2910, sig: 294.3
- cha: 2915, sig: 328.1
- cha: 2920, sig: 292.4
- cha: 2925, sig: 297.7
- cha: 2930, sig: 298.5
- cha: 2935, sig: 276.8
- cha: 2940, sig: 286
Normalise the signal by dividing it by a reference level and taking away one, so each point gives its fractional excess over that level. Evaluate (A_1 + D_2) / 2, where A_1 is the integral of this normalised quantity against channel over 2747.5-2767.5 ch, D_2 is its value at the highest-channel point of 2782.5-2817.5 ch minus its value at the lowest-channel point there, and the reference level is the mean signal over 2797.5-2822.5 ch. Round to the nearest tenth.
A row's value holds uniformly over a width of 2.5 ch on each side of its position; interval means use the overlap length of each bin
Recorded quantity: 1.2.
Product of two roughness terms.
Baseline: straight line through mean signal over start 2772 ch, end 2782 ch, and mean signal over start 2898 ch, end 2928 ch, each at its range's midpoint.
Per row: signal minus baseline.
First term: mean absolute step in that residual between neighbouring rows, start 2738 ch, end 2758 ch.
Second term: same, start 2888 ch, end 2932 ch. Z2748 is 211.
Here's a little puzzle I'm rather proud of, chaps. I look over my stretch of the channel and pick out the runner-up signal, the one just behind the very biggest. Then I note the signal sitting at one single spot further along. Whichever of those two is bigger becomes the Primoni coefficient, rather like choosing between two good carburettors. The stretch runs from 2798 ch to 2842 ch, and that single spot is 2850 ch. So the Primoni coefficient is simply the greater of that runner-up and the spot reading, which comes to 286.3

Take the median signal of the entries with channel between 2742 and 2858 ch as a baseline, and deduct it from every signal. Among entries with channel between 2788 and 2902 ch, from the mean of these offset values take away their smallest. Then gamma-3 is 17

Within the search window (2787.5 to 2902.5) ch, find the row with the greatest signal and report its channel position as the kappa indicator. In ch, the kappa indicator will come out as 2860 ch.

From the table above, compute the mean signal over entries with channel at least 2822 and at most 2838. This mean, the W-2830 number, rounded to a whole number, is 281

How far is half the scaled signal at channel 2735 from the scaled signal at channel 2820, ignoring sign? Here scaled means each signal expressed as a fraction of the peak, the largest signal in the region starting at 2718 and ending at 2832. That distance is 0.31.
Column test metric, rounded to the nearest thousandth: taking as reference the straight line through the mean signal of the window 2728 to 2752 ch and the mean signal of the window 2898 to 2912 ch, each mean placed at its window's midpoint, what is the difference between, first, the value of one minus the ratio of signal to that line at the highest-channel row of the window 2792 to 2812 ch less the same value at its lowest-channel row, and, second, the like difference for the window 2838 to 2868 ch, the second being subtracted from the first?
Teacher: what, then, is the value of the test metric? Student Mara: 0.011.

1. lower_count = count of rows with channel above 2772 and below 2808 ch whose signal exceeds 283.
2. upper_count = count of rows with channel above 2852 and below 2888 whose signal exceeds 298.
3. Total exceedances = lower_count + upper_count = 3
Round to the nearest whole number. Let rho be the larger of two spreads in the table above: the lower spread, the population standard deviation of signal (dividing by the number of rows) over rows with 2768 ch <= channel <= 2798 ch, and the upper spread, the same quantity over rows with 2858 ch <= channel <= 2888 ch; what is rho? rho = 11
